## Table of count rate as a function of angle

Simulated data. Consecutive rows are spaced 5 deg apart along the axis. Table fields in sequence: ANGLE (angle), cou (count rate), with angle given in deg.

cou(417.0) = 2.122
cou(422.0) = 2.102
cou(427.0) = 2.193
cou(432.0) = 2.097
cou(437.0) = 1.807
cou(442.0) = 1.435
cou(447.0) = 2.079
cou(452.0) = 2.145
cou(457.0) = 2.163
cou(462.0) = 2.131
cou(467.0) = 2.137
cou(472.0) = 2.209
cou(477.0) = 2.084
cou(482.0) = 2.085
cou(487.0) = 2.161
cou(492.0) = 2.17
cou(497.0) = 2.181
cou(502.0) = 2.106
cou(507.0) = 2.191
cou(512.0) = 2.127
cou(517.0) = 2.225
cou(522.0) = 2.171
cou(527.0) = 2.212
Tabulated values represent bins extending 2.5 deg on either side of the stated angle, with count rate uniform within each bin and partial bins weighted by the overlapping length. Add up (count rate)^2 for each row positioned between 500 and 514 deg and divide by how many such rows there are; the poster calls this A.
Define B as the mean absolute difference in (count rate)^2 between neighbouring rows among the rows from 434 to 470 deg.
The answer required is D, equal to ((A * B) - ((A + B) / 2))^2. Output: 0.2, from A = 4.59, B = 0.7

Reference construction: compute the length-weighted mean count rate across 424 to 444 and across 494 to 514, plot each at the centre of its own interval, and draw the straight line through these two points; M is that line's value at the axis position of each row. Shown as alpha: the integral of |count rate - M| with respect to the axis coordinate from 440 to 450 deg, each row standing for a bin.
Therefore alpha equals 3.0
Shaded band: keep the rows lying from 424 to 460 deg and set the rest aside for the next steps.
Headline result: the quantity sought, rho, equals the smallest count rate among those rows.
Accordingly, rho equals 1.435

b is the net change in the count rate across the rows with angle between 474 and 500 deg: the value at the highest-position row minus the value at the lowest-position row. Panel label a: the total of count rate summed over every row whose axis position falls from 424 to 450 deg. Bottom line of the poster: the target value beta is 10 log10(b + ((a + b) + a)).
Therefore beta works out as 12.9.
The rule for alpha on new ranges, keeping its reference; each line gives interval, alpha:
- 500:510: 0.3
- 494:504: 0.5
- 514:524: 0.4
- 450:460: 1.8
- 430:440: 1.7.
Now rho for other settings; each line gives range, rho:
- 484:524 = 2.106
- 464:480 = 2.084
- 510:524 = 2.127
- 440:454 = 1.435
